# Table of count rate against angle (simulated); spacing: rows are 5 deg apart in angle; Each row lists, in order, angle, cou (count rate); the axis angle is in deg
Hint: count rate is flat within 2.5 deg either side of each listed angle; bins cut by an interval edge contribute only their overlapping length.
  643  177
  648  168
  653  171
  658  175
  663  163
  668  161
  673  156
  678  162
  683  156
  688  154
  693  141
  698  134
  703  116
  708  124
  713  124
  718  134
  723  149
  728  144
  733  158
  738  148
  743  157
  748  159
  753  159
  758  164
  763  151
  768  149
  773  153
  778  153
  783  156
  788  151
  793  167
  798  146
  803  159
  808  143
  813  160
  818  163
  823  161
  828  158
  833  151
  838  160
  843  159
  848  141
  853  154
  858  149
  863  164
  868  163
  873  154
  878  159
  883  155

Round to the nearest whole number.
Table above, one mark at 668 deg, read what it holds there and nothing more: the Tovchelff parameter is 161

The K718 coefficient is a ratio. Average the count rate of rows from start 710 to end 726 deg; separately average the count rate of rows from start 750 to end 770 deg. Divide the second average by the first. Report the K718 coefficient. 1.15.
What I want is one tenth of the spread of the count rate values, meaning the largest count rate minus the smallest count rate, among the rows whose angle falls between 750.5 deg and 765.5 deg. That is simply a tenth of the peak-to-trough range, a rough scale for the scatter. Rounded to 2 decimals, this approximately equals 1.30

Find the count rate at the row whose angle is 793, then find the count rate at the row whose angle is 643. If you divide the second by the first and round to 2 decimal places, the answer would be 1.06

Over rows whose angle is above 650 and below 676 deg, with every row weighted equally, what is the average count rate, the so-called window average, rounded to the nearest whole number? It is 165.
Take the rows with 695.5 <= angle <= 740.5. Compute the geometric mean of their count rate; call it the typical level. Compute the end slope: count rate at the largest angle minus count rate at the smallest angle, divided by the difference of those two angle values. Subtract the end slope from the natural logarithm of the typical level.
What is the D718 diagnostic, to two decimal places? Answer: 4.56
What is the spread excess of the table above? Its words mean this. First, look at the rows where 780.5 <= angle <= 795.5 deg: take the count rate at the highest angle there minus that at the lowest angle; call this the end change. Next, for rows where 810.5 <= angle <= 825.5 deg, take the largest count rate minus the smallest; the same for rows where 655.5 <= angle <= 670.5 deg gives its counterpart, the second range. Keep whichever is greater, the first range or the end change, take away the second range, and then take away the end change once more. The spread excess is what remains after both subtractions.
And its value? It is -14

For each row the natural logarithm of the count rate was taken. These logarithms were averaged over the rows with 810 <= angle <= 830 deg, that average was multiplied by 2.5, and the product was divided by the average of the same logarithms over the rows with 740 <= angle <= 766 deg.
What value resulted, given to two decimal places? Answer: 2.51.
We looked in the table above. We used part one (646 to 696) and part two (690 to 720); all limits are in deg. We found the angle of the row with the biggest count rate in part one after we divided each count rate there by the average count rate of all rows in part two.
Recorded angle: 658 deg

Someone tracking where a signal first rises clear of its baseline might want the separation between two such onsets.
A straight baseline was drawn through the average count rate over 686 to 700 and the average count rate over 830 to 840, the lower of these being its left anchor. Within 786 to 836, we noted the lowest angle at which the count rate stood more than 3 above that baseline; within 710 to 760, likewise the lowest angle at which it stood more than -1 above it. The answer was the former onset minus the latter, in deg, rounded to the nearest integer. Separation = 70 deg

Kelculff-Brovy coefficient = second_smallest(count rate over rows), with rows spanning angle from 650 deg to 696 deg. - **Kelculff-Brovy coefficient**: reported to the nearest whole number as 154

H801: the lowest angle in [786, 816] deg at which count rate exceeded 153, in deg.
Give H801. 793 deg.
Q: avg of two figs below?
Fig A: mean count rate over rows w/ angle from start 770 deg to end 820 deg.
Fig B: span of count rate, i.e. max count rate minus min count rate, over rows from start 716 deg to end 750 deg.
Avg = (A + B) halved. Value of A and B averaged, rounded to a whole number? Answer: 90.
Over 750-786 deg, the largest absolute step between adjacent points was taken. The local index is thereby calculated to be 13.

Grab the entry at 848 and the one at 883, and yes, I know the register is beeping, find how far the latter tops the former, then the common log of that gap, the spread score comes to 1.15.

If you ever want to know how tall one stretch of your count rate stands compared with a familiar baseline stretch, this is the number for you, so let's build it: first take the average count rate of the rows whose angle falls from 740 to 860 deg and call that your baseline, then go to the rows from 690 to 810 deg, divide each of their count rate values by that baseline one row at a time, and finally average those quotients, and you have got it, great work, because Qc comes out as 0.951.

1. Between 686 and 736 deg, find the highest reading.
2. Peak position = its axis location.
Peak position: 733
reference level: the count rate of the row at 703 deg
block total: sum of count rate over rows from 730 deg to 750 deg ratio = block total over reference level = 5.4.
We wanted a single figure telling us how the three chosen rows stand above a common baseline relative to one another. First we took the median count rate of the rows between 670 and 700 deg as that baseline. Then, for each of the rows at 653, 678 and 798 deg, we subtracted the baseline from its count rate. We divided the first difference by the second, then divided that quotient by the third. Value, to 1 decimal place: -0.3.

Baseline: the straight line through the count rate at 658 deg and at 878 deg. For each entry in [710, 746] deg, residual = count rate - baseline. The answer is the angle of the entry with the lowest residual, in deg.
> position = 713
